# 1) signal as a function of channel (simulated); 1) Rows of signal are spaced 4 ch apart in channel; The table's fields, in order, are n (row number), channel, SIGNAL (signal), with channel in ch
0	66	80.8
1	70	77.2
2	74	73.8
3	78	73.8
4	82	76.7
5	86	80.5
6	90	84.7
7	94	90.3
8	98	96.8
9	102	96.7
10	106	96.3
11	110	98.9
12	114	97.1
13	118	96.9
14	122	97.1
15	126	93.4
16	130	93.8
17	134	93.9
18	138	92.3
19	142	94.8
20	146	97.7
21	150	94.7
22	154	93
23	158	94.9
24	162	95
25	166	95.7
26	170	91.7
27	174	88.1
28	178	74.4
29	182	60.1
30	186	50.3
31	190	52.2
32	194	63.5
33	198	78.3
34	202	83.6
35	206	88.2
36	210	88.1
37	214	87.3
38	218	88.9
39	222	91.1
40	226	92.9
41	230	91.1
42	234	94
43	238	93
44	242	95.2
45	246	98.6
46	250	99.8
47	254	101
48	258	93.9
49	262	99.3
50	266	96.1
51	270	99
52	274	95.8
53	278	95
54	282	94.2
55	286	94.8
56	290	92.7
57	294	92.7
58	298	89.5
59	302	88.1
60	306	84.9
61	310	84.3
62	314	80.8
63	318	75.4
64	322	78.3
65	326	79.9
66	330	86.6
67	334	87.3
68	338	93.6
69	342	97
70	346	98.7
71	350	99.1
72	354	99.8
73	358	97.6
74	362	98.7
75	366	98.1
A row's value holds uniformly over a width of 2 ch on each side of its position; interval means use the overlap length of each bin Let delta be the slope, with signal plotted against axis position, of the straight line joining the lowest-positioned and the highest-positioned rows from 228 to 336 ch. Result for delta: -0.04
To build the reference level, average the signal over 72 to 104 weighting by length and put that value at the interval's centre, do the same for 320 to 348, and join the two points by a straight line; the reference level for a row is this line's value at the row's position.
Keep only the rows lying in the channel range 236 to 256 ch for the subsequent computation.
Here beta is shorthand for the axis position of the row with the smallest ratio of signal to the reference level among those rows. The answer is 238 ch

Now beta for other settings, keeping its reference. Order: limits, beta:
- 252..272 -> 258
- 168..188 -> 186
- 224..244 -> 230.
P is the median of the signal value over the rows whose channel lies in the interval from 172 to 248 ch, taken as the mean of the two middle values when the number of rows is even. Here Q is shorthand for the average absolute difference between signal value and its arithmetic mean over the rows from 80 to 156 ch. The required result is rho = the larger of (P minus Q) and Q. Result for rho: 84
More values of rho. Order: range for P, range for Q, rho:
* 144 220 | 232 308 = 85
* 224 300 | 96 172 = 93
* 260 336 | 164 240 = 78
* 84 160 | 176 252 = 82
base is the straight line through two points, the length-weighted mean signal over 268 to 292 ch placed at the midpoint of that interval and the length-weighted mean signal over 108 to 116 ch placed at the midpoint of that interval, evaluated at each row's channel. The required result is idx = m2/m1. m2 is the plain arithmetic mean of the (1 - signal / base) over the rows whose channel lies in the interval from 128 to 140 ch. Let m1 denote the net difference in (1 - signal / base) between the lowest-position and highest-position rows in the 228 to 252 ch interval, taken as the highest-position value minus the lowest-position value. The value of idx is -0.5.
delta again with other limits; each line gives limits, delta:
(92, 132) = 0.10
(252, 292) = -0.23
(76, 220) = 0.11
